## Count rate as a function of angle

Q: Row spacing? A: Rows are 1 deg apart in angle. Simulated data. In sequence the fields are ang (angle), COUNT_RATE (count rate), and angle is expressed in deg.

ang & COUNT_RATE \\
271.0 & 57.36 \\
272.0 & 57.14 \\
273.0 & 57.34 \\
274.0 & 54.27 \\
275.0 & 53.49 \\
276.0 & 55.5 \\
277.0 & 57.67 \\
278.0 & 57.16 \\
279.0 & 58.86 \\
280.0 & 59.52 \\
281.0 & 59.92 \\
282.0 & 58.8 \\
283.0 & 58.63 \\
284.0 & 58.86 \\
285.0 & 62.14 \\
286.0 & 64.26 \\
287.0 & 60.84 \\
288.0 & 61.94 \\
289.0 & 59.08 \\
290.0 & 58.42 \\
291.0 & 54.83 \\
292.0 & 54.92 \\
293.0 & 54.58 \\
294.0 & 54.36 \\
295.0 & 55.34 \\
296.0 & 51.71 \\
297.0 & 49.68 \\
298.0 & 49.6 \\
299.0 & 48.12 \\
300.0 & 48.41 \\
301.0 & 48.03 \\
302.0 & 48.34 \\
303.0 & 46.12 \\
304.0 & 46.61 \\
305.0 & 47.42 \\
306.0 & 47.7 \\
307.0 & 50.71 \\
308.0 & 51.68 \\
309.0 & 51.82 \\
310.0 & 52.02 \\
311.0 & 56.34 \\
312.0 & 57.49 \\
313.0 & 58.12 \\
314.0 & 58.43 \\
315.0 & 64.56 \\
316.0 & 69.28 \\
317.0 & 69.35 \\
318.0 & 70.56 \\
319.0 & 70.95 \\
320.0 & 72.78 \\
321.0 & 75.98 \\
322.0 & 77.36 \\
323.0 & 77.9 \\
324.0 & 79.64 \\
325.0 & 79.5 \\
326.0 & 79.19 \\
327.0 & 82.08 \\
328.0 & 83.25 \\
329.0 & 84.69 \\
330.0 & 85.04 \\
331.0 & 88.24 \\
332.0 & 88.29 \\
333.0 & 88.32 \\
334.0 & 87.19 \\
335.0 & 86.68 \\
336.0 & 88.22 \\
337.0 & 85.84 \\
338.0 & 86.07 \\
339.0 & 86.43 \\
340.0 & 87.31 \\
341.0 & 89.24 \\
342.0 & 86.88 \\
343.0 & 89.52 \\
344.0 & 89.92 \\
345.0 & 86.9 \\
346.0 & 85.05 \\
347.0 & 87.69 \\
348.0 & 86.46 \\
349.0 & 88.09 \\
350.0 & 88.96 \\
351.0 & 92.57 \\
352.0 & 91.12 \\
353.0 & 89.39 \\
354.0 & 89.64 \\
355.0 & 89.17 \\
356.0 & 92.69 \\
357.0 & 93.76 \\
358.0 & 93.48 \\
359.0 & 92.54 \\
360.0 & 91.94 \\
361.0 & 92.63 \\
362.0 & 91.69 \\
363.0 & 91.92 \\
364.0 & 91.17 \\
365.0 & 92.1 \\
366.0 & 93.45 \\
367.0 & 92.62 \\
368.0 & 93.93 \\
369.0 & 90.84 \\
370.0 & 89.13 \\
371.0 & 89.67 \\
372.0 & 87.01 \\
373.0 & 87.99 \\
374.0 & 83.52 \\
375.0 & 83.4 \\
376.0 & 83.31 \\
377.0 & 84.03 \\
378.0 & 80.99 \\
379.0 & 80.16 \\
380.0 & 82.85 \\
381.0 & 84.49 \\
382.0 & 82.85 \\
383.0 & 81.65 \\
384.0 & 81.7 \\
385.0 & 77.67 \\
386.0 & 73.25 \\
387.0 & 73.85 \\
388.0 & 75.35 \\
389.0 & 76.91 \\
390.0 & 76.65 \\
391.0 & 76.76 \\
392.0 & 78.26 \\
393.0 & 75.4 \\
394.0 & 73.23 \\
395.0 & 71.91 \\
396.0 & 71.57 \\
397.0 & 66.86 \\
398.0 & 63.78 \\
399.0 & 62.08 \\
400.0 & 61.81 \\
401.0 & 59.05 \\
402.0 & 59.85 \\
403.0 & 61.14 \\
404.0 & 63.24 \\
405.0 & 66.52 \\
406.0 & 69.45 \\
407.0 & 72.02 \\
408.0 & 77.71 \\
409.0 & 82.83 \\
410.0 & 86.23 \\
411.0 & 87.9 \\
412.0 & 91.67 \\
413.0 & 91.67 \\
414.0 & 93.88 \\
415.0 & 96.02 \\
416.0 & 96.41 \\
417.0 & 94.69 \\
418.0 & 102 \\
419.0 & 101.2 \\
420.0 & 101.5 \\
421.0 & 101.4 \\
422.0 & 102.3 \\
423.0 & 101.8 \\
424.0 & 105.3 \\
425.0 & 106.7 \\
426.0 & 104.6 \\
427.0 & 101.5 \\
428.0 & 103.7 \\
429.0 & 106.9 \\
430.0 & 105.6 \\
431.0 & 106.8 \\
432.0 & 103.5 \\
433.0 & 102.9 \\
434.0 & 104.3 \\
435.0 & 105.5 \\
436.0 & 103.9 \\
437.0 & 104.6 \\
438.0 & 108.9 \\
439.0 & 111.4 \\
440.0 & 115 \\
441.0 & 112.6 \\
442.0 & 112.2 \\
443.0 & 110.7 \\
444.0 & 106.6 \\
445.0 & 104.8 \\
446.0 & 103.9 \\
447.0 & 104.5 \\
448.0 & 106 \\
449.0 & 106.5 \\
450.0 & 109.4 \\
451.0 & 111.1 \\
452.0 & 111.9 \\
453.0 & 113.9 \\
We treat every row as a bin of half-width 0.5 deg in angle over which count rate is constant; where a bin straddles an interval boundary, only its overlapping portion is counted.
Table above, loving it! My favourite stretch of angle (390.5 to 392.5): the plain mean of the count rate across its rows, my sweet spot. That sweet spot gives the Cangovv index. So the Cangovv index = 78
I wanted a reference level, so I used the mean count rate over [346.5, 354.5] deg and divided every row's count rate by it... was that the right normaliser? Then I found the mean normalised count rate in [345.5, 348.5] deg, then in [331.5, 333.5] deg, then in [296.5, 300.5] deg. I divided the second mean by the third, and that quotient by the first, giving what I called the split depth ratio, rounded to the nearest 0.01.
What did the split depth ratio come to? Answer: 1.86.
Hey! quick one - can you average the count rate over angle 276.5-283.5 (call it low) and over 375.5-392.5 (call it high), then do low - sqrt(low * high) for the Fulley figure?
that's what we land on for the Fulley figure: -10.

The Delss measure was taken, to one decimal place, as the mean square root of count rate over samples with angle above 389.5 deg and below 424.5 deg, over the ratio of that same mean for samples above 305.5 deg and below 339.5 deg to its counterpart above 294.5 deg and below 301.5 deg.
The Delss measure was 7.5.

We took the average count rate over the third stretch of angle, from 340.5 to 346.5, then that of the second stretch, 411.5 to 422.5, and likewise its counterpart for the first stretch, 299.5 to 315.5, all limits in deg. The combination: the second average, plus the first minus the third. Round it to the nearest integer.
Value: 62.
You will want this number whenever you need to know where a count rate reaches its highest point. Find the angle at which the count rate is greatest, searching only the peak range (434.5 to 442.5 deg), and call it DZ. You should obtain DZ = 440.0 deg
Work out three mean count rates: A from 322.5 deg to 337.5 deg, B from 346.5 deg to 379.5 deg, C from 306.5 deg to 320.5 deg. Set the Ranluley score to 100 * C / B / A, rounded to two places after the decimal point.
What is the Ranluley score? 0.81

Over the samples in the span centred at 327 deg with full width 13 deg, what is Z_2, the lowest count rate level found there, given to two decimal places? 75.98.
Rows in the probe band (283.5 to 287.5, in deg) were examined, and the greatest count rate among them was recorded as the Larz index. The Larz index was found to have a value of 64.26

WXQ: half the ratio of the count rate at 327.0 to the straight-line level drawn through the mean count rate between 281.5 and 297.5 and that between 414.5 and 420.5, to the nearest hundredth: 0.59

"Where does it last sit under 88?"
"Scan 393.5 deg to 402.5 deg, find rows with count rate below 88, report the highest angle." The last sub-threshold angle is 402.0 deg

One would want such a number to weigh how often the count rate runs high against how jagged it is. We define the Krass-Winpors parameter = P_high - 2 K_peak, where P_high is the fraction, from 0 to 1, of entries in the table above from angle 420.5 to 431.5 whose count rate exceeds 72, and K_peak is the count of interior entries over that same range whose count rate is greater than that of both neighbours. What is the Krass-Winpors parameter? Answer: -5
